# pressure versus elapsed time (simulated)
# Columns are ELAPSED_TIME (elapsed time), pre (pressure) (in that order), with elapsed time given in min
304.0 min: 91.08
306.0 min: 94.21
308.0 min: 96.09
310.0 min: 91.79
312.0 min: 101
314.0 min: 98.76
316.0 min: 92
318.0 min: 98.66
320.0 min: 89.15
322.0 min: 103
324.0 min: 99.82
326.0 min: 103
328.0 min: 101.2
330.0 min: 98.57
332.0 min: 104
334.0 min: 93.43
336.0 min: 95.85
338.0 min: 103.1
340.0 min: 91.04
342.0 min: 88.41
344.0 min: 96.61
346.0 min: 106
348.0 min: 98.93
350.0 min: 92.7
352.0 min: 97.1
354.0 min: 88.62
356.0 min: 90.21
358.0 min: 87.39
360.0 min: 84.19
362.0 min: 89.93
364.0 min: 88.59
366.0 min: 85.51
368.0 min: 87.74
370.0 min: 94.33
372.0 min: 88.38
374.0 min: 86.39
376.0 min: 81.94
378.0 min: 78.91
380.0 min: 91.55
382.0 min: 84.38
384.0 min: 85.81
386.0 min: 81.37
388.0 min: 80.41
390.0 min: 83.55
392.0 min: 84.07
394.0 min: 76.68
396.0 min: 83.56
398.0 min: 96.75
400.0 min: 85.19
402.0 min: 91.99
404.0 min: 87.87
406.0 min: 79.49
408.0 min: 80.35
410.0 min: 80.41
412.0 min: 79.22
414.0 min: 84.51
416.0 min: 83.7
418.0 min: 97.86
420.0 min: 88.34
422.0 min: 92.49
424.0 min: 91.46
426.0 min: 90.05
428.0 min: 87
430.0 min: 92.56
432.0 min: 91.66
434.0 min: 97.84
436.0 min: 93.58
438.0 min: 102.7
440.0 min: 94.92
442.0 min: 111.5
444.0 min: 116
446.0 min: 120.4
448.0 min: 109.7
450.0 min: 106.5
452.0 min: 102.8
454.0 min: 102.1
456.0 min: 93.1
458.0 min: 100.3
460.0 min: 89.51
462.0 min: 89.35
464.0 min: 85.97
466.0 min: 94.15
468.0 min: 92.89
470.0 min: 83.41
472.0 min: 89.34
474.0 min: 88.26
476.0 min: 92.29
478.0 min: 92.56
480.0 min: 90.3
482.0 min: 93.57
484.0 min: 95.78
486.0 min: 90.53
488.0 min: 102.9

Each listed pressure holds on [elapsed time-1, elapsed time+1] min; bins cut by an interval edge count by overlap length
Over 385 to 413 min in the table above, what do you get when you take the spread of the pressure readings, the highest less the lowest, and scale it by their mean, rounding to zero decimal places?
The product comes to 1679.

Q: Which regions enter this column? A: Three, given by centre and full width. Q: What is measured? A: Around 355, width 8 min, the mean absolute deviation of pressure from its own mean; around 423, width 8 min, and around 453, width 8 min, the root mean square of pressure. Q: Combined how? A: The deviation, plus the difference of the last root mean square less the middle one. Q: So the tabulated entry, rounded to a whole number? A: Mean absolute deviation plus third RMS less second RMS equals 14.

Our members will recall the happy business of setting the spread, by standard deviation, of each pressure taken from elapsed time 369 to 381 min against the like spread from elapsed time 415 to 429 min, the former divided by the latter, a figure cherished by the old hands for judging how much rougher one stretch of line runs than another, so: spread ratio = 1.3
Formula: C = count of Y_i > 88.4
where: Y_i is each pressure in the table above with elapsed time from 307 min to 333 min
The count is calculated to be 13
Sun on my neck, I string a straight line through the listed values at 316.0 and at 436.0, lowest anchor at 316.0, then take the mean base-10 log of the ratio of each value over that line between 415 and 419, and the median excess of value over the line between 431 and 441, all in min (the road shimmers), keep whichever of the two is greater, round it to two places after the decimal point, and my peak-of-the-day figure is 1.29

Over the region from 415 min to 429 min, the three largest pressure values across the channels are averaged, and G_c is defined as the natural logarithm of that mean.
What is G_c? 4.54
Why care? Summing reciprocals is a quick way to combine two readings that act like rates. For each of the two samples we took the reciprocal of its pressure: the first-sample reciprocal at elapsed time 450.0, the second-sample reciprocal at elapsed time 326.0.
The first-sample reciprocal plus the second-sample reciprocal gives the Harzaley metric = 0.0191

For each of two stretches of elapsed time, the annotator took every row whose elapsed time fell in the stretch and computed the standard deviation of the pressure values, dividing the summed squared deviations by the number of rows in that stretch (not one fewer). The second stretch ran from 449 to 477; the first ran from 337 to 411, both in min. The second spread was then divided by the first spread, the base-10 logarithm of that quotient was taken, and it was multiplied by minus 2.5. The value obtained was 0.01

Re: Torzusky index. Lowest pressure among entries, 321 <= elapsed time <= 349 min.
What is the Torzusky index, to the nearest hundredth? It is 88.41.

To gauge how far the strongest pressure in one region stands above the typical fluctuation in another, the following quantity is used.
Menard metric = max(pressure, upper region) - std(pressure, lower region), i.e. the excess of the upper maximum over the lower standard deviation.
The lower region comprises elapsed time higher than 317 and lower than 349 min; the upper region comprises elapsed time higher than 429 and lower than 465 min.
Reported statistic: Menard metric 115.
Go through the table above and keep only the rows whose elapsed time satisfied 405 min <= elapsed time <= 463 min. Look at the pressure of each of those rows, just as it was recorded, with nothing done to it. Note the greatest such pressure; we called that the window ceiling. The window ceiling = 120.4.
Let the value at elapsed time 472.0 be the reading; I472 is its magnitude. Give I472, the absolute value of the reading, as 89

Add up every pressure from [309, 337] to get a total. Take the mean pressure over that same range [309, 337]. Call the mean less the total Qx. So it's -1272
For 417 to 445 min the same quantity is -1252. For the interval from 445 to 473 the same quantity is -1262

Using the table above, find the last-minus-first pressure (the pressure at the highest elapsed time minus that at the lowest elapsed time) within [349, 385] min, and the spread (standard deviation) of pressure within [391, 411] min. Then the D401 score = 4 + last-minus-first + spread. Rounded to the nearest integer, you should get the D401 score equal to 3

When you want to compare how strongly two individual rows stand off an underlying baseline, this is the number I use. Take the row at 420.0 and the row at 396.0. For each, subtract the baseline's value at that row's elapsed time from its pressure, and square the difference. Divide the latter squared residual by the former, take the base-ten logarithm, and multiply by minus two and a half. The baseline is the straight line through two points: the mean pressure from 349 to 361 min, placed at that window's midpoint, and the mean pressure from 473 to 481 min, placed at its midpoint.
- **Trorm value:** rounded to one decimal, -2.5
